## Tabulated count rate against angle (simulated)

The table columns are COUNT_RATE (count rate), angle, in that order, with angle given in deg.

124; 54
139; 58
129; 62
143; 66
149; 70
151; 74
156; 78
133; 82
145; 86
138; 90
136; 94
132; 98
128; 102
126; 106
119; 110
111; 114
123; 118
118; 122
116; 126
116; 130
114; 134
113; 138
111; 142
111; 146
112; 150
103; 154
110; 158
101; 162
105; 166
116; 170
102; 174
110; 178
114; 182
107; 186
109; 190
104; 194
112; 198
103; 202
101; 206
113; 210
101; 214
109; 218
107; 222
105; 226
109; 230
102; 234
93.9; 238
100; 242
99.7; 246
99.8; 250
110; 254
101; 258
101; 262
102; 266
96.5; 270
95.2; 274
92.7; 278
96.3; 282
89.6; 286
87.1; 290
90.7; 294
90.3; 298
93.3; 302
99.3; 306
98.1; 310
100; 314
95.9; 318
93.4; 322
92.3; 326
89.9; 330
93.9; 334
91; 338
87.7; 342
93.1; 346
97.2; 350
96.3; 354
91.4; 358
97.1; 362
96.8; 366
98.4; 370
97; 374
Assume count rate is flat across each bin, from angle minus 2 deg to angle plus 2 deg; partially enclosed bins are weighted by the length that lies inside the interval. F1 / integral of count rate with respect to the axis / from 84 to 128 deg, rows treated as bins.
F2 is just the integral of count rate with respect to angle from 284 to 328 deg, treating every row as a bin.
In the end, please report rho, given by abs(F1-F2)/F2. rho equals 0.35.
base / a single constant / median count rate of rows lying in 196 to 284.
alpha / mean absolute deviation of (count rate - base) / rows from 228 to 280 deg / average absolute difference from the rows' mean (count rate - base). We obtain 3.6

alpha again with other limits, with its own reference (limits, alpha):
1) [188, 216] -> 4.4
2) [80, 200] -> 8.9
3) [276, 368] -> 3.0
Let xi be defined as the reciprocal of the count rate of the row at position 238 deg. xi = 0.0106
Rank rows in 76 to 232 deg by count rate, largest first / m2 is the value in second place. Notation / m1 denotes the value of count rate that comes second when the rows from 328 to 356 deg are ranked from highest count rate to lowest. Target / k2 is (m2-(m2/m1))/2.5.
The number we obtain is 57.4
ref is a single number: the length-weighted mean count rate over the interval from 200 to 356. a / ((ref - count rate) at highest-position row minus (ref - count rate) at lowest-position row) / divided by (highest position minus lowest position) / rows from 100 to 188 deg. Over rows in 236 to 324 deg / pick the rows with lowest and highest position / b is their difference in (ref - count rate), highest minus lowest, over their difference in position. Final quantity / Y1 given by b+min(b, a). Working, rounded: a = 0.250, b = 0.01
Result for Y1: 0.01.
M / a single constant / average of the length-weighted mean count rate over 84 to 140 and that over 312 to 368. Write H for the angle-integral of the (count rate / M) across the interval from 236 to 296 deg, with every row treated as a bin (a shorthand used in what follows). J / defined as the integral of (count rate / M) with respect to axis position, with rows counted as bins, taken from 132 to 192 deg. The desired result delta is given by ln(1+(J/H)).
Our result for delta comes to 0.75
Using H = 53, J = 60.1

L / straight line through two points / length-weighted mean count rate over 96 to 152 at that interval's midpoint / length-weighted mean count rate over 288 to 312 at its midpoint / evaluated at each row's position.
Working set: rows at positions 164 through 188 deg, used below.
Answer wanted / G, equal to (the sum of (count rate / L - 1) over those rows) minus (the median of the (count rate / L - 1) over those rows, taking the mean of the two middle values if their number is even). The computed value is -0.1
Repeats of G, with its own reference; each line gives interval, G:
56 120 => 1.5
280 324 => 0.1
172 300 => -0.1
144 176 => -0.3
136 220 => -0.4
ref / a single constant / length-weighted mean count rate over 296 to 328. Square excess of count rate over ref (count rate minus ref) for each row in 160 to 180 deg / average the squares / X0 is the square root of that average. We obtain 13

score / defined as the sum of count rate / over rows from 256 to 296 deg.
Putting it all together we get 952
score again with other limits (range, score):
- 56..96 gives 1419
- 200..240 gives 1044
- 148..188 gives 1080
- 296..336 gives 946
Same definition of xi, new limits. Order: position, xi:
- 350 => 0.0103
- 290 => 0.0115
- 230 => 0.0092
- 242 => 0.0100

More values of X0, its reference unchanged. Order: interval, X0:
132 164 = 15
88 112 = 35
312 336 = 3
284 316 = 5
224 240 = 9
